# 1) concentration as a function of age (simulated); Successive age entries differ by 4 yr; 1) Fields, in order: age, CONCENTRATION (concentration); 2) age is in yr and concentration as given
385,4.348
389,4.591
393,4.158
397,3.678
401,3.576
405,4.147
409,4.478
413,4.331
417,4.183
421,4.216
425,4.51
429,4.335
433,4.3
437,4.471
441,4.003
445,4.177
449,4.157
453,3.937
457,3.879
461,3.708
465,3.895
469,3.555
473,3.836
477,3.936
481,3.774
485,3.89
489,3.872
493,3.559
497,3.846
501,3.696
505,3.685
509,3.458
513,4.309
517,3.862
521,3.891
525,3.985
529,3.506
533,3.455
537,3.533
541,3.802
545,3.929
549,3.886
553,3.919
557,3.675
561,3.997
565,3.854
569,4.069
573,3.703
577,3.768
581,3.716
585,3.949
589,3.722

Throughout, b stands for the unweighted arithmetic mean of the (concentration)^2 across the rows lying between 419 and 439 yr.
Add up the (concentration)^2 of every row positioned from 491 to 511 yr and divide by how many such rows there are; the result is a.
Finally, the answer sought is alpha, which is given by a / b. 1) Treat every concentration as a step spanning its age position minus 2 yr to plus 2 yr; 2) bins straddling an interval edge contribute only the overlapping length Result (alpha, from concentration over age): 0.70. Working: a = 13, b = 19.1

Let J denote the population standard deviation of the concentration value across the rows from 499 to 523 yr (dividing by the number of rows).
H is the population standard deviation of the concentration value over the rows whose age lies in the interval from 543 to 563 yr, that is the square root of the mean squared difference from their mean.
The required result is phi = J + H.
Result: 0.37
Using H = 0.11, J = 0.262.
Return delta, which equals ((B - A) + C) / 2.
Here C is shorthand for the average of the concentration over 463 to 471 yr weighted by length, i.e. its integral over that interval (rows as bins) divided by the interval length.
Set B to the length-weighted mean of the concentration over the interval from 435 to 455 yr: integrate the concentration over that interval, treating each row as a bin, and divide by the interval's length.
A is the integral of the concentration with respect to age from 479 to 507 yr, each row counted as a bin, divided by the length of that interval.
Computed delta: 2.06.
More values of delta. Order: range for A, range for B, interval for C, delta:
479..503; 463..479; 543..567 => 1.95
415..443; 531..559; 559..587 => 1.66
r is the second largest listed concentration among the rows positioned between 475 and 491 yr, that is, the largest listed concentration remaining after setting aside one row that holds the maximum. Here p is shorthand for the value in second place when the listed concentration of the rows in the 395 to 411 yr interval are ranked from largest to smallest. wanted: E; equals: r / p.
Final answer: 0.94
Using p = 4.147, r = 3.89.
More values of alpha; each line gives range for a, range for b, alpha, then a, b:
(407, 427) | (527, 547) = 1.42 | 19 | 13.3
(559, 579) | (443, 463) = 0.95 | 15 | 15.8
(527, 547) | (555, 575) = 0.89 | 13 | 14.9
